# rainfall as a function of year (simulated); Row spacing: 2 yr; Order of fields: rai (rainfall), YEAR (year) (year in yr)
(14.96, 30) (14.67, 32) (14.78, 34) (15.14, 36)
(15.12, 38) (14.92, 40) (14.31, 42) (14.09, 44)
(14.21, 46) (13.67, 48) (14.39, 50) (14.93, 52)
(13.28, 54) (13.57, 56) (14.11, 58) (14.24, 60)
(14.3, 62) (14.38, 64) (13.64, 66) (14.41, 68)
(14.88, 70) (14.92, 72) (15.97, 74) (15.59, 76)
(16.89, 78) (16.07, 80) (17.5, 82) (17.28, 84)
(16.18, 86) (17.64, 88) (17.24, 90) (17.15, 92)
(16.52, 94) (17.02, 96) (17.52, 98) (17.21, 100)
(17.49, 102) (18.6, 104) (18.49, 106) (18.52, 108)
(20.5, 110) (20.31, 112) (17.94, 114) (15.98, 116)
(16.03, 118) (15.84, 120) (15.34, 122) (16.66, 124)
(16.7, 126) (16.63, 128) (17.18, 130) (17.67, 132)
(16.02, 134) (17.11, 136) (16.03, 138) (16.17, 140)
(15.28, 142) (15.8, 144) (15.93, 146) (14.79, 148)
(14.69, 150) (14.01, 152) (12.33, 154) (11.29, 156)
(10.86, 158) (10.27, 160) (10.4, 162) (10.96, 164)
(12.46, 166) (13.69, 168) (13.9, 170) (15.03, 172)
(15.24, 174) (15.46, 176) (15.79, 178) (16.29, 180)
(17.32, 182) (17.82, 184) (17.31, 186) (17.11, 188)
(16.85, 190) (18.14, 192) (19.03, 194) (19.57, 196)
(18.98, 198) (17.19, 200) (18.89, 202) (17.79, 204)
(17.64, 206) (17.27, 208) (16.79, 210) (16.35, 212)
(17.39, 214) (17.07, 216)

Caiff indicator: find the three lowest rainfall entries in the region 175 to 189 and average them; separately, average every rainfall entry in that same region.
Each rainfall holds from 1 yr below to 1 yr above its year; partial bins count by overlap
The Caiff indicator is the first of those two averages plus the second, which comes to 32.6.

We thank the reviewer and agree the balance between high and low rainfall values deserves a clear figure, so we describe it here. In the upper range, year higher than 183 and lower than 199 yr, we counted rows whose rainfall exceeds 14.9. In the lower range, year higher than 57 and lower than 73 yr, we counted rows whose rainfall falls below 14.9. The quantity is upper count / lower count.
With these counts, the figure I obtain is 1.1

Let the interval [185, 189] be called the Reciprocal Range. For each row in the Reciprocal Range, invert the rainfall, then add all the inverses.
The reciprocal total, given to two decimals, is 0.12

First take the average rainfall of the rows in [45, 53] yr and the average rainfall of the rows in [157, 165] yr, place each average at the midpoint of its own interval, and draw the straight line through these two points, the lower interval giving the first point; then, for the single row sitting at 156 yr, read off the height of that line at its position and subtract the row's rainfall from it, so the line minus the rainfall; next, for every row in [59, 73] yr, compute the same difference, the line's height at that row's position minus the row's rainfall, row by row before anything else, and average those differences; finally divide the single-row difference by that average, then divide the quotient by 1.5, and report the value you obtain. 0.51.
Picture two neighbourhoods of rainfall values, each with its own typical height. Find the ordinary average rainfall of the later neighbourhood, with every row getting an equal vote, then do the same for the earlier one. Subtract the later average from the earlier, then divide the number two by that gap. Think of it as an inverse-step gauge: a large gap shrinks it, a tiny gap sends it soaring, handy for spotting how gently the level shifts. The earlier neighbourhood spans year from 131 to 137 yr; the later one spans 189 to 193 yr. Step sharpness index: -3.6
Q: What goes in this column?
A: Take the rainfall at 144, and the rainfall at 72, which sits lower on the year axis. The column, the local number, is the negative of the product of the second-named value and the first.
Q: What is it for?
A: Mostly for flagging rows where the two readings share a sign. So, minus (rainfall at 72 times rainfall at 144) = -236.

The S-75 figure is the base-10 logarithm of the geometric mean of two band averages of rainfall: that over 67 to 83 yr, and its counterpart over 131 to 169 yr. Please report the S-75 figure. 1.17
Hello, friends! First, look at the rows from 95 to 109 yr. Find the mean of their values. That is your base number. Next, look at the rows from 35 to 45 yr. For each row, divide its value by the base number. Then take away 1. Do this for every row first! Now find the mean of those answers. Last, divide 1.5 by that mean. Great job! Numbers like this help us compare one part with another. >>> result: -9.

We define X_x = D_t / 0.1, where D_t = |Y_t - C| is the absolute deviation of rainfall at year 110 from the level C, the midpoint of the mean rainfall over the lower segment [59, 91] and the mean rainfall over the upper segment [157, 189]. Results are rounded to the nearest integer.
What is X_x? 55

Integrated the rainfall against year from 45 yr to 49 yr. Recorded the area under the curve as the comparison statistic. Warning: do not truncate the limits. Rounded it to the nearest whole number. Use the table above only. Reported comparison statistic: 56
